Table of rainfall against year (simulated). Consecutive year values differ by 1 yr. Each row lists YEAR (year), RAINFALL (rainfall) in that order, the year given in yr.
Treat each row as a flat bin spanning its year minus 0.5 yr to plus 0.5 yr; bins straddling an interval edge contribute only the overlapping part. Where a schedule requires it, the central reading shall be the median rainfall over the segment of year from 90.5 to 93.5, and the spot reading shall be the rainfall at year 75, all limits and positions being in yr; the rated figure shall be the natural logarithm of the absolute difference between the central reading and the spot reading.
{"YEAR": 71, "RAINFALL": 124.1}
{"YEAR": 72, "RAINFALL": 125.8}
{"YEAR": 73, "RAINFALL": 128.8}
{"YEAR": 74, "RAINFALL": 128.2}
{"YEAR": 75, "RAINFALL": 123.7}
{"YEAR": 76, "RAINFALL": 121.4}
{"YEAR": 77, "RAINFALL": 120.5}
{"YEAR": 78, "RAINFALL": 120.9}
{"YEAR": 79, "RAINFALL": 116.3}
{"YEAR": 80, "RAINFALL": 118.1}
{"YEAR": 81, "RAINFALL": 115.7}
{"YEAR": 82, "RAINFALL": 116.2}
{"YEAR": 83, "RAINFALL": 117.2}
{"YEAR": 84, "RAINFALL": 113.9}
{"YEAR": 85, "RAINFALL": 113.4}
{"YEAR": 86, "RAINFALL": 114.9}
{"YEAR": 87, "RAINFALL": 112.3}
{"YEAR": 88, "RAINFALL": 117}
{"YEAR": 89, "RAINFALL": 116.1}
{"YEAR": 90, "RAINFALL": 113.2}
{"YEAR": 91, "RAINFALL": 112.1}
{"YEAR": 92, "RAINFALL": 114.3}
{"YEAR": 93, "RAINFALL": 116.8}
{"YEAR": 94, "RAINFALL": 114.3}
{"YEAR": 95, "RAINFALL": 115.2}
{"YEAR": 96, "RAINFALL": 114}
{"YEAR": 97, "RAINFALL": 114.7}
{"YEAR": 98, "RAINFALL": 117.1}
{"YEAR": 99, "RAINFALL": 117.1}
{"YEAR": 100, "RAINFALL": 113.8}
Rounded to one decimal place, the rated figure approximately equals 2.2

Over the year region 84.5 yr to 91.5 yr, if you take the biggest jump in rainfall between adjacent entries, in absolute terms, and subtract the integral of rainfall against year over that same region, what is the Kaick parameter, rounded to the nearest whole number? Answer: -794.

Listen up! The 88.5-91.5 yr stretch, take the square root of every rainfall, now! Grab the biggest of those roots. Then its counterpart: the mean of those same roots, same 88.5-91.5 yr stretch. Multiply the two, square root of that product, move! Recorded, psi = 10.7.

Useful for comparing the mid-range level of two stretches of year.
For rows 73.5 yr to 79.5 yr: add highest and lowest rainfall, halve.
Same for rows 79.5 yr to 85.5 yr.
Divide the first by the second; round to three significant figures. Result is 1.06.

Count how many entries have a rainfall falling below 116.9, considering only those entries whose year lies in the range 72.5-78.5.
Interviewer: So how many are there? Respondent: 0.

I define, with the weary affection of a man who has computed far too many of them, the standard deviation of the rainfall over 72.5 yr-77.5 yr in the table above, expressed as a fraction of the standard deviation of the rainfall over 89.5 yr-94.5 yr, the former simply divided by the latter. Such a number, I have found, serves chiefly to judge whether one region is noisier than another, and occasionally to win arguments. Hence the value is 2.2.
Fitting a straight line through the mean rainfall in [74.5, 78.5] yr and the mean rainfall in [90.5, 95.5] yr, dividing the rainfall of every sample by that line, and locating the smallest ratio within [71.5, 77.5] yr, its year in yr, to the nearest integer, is 77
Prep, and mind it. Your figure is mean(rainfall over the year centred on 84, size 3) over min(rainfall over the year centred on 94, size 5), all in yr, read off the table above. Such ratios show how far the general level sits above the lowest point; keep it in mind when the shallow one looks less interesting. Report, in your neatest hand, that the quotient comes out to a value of 1.01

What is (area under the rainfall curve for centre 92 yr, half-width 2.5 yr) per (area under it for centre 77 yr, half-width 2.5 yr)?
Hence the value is 0.95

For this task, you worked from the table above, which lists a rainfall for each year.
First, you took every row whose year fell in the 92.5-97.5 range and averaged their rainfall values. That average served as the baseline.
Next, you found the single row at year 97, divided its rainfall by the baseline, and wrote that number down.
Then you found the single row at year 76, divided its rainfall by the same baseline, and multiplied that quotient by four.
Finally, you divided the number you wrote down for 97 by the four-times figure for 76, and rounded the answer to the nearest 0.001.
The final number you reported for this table 0.236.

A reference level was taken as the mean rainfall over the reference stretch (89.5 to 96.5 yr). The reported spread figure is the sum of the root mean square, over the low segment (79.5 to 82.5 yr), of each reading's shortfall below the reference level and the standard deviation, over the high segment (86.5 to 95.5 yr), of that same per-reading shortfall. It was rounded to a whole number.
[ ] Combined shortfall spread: 4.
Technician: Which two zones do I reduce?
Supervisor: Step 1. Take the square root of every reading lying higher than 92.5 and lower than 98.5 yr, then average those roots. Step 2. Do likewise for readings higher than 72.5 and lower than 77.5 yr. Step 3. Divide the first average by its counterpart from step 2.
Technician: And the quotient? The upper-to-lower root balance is 0.96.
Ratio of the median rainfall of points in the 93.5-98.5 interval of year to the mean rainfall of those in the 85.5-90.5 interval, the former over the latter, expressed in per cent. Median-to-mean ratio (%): 100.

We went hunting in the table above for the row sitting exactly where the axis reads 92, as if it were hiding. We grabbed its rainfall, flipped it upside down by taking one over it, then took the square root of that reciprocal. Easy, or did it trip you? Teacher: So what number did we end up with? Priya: 0.0935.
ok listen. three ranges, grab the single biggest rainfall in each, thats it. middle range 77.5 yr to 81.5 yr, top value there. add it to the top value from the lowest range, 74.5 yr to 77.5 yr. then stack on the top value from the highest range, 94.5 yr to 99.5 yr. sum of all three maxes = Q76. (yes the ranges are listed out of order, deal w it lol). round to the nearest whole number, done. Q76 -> 362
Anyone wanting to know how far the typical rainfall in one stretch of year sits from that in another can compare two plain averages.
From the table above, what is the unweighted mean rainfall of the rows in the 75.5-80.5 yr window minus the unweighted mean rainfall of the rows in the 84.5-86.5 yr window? 5.3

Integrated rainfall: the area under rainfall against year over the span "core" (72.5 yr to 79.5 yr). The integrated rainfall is 860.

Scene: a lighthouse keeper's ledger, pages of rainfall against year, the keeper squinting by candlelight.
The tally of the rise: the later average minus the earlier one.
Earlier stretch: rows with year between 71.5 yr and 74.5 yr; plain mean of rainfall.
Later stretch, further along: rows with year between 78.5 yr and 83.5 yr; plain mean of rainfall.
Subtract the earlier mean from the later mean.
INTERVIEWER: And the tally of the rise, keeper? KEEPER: -10.9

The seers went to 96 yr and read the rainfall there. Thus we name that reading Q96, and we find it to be 114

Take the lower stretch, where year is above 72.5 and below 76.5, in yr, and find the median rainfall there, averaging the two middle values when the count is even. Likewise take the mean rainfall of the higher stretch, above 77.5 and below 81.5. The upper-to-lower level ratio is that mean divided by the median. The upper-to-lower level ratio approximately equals 0.935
